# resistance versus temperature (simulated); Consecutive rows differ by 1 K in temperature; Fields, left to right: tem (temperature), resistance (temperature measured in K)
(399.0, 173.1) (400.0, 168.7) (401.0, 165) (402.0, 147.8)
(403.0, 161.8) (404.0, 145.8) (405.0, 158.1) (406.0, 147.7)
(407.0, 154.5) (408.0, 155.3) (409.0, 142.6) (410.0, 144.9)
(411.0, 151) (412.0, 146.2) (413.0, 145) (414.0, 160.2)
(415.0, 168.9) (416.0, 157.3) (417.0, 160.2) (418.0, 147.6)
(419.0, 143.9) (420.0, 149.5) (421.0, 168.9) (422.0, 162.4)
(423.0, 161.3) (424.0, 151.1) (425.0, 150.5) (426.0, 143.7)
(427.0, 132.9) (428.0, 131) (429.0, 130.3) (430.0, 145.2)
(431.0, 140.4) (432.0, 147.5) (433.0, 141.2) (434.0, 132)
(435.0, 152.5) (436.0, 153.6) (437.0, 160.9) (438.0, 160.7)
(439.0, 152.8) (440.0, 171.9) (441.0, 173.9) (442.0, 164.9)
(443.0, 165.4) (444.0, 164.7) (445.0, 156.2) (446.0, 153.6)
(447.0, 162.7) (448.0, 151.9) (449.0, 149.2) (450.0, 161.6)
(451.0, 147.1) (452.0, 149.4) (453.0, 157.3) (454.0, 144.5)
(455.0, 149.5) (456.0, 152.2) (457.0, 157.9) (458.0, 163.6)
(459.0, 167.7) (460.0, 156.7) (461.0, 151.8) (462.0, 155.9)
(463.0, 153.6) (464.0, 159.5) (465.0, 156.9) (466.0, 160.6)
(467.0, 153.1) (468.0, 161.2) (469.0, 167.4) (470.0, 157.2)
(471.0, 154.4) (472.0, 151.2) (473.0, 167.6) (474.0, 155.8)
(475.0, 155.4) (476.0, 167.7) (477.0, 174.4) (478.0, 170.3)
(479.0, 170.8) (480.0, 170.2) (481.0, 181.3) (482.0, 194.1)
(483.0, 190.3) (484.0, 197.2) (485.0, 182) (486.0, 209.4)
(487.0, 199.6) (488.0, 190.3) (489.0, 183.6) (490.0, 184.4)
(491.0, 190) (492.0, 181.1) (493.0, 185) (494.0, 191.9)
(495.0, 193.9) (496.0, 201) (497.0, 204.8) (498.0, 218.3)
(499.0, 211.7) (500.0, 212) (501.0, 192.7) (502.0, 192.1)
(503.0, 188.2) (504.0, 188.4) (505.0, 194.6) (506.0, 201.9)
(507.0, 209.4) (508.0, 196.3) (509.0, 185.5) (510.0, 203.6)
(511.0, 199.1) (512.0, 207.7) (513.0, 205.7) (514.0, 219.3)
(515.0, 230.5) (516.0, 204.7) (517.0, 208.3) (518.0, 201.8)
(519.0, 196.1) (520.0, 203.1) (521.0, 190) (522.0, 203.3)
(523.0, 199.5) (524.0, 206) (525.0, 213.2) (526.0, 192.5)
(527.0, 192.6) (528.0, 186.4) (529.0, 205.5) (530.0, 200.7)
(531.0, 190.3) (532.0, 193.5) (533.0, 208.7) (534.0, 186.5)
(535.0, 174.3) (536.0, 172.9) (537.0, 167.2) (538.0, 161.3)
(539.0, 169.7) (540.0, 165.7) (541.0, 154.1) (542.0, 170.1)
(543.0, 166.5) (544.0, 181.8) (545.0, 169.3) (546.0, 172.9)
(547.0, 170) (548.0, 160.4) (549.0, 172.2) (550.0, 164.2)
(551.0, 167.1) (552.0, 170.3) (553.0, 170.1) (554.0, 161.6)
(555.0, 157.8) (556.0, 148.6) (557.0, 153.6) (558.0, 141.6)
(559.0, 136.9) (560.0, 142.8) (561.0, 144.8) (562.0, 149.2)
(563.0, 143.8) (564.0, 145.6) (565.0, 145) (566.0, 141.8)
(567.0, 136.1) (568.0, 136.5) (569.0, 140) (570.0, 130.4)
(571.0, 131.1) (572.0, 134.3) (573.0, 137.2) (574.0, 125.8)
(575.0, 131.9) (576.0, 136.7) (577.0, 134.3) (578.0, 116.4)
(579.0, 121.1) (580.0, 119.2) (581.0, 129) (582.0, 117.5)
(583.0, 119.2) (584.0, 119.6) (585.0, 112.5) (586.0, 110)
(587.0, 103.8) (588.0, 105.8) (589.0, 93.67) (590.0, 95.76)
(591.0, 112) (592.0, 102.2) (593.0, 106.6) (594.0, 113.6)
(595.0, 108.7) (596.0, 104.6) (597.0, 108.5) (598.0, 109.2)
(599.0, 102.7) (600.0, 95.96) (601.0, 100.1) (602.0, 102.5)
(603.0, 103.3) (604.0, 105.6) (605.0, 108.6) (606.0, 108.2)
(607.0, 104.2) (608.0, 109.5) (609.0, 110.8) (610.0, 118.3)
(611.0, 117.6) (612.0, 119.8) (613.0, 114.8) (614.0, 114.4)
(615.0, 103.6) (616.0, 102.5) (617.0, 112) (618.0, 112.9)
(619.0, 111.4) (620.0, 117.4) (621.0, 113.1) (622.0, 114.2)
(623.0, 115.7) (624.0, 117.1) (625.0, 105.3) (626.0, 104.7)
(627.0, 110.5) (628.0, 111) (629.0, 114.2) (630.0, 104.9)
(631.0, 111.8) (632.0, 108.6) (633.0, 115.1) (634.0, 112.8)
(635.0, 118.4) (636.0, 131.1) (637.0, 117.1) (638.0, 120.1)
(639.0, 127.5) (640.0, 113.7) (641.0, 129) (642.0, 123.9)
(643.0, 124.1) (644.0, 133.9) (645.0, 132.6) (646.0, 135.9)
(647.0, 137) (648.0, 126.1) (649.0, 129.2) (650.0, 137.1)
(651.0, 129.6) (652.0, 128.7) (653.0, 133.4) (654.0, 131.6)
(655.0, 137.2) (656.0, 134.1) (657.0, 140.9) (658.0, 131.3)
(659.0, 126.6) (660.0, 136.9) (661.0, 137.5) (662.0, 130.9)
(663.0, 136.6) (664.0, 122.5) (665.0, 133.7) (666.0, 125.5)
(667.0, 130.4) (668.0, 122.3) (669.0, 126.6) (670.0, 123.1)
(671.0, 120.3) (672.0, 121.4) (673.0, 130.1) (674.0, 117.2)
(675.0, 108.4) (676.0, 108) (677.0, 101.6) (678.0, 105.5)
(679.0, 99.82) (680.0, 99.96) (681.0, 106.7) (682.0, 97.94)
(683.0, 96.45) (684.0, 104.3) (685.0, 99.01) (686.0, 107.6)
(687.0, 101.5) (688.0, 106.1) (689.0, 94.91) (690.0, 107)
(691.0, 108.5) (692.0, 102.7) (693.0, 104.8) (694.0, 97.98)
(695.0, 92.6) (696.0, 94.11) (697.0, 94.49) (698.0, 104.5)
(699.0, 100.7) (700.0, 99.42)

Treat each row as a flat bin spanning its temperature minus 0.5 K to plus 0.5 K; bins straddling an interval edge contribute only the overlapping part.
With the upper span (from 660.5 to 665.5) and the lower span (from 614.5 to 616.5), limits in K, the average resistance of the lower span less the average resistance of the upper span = -29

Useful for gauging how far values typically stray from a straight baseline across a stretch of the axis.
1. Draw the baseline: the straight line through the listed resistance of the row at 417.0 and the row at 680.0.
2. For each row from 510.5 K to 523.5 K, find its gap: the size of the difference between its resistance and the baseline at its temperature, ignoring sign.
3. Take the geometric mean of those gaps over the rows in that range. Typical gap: 67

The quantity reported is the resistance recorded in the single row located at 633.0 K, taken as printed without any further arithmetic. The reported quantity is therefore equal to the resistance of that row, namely 115.1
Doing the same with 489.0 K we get 183.6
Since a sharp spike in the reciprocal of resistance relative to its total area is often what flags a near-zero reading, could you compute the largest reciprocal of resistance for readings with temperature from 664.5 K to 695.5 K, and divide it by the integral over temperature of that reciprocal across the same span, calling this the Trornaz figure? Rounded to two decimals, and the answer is 0.04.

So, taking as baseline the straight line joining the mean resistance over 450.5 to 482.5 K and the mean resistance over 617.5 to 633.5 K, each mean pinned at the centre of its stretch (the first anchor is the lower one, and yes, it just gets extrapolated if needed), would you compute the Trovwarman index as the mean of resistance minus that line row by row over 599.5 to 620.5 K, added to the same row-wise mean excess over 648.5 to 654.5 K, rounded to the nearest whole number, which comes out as 21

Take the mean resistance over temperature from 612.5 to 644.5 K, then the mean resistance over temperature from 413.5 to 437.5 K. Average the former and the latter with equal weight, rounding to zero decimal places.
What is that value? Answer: 132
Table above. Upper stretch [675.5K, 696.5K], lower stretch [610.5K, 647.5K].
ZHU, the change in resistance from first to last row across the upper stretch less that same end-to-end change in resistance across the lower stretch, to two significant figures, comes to -33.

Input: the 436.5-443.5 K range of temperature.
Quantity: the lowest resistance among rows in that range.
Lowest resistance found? 152.8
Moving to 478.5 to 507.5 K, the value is 170.2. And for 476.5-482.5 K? 170.2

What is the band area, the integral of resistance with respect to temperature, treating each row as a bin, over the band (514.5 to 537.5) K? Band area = 4528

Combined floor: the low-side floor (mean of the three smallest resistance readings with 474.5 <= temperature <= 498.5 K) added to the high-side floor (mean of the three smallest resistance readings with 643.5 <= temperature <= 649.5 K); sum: 294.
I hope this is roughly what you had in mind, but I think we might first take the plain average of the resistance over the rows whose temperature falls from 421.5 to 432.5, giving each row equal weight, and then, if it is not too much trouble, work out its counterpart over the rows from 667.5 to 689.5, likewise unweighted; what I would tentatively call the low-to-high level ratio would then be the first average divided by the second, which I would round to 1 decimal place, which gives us 1.3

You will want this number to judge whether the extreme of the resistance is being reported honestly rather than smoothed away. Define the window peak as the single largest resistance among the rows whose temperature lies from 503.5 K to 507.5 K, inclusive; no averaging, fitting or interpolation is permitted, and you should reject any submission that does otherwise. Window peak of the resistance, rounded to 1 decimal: 209.4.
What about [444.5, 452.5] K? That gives 162.7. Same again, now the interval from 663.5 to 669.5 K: 133.7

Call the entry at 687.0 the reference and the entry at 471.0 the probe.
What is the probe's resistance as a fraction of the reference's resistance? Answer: 1.5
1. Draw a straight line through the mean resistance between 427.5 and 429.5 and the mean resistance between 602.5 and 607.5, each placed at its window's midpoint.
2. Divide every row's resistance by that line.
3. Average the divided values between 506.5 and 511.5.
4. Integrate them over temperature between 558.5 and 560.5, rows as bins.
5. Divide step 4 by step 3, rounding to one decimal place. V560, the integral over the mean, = 1.5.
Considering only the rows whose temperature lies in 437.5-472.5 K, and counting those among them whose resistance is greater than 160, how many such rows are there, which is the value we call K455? 13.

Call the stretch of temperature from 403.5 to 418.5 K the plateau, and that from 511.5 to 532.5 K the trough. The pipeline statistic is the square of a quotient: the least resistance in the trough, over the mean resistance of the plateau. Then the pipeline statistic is 1.5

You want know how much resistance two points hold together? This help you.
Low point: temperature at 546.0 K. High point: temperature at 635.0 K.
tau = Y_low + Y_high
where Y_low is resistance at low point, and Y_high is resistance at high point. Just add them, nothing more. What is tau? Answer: 291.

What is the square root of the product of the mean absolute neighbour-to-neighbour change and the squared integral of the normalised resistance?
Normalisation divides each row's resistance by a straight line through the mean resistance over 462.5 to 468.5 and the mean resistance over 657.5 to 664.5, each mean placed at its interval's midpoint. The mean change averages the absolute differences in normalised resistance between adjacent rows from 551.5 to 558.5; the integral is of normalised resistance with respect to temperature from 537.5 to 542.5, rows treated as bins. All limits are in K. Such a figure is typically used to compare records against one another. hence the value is 1.2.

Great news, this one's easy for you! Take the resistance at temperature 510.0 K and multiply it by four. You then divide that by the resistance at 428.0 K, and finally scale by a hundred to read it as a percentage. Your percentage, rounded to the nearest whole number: 622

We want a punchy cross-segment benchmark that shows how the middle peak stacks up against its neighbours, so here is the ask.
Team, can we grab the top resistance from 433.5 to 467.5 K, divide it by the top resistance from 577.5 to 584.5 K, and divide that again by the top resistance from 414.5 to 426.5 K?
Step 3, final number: 0.008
